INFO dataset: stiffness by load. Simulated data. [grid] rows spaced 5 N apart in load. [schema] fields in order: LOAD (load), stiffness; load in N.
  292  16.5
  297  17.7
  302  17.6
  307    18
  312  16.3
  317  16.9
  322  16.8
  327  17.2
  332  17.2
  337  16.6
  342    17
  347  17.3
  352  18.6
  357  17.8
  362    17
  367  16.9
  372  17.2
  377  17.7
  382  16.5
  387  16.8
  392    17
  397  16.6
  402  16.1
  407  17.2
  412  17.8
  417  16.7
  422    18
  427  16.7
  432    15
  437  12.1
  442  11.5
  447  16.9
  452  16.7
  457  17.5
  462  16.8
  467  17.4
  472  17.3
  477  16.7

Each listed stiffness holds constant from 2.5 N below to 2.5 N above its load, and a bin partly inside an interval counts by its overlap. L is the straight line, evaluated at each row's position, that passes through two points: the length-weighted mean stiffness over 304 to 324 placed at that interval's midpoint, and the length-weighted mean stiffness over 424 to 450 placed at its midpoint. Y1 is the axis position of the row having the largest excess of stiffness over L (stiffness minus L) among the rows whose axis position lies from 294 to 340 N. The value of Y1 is 307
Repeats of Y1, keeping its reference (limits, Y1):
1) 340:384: 352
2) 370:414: 412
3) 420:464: 457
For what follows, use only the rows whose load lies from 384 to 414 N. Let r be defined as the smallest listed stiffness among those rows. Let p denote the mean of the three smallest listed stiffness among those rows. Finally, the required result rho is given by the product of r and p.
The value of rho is 266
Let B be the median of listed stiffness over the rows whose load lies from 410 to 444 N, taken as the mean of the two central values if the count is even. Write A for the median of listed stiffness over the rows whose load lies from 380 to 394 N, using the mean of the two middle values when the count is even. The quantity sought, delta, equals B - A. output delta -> -0.10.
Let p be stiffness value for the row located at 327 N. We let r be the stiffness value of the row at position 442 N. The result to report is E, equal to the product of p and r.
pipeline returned 198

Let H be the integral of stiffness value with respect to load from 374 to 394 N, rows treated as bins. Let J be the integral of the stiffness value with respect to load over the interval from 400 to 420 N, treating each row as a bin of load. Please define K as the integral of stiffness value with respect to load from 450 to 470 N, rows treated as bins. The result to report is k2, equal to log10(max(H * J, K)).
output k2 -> 5.06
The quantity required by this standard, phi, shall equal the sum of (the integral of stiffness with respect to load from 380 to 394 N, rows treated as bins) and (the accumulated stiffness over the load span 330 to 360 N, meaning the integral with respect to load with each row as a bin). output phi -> 757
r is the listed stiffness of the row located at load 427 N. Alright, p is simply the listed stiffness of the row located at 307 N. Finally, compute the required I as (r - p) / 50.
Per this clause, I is -0.026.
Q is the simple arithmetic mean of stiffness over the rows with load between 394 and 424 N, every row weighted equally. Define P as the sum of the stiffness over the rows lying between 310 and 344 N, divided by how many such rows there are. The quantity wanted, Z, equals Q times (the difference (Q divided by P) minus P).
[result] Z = -270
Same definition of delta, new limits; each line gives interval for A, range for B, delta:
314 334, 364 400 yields -0.15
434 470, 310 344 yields 0.10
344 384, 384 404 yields -0.55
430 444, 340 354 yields 5.20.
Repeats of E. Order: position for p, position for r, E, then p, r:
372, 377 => 304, 17.2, 17.7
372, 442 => 198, 17.2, 11.5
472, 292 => 285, 17.3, 16.5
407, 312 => 280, 17.2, 16.3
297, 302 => 312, 17.7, 17.6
